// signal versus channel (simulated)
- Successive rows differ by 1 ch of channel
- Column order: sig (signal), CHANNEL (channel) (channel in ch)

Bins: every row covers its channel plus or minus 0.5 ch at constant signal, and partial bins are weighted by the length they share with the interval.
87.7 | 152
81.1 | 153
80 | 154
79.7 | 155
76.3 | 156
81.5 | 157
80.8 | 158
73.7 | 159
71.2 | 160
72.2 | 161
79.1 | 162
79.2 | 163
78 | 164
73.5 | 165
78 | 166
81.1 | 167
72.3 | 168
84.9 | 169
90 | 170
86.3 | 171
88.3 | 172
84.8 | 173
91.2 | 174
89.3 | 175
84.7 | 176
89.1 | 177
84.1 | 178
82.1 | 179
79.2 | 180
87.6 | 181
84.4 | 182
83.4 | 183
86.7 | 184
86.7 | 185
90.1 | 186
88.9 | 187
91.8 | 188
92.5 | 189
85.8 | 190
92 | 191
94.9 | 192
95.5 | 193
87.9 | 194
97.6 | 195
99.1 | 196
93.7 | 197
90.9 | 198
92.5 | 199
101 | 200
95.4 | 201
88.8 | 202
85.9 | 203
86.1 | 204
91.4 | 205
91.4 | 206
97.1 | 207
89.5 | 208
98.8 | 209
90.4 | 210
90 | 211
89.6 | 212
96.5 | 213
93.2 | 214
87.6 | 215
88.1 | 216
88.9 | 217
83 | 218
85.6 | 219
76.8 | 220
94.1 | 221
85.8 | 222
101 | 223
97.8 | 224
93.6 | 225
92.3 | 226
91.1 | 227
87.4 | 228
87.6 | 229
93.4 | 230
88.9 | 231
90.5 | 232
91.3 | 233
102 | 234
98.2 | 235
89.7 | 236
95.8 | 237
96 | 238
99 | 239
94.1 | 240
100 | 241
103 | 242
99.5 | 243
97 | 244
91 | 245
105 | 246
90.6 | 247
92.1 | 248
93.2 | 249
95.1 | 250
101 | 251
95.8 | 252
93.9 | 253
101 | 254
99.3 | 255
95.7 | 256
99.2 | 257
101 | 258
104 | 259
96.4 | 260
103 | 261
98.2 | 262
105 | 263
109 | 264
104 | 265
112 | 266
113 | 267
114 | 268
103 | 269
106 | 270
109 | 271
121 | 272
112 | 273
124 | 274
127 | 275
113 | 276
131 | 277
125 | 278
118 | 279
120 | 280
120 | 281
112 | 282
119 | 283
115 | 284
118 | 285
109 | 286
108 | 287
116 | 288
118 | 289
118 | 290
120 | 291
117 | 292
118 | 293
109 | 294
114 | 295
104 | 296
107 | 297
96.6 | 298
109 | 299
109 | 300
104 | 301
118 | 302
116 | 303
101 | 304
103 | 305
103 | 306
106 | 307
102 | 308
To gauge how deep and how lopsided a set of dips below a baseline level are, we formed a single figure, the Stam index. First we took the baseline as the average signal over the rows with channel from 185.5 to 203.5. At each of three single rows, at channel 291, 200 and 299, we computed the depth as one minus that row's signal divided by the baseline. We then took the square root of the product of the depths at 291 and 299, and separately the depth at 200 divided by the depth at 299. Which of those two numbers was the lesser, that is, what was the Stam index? 0.2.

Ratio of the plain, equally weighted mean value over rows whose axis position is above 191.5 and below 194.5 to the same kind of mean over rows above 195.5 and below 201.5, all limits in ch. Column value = 0.97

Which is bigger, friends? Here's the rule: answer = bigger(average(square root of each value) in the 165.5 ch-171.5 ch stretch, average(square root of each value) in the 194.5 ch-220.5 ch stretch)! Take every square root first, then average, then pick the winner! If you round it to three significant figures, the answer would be 9.54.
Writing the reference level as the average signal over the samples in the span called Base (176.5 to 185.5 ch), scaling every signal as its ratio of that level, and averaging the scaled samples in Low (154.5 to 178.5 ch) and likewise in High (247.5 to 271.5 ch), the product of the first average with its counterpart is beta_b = 1.15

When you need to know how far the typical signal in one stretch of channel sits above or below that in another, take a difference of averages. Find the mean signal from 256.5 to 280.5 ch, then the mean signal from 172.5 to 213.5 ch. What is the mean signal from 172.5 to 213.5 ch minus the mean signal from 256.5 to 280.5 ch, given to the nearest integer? -21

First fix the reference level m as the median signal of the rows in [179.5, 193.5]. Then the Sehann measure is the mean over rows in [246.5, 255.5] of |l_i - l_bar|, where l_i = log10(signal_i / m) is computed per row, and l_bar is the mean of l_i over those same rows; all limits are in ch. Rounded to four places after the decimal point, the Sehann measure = 0.0140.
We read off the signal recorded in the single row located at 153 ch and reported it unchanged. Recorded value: 81.1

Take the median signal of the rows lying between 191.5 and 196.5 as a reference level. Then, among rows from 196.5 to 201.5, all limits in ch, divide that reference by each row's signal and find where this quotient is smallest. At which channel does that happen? 200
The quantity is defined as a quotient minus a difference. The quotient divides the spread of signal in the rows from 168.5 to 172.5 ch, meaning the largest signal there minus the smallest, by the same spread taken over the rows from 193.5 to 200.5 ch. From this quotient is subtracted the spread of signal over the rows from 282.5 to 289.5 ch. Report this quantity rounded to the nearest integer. -11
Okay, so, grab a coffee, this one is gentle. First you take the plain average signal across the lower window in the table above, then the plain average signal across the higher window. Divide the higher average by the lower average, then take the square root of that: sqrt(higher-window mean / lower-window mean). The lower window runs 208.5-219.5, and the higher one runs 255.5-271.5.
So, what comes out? 1.08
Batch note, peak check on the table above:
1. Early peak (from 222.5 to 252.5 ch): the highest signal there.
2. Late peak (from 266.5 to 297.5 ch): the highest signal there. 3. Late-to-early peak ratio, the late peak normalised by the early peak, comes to 1.25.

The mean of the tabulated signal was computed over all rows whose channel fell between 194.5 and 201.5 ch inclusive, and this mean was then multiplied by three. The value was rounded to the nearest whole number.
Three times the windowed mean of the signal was 287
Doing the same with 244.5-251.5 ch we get 286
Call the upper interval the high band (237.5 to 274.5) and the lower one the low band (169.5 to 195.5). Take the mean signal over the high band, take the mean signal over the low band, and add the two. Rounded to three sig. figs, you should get 190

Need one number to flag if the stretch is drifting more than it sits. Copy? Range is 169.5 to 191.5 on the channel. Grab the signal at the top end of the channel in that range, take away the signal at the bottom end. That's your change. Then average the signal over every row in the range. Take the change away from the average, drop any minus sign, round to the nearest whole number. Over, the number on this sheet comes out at 85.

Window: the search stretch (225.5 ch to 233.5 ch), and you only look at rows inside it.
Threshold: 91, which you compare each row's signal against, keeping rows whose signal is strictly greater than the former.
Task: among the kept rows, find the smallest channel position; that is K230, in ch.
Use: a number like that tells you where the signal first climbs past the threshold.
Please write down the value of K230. 226 ch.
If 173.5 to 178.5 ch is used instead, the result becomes 174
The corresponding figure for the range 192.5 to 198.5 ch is 193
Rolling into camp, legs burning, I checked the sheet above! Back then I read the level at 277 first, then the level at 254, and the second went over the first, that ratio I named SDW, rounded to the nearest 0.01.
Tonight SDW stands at 0.77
